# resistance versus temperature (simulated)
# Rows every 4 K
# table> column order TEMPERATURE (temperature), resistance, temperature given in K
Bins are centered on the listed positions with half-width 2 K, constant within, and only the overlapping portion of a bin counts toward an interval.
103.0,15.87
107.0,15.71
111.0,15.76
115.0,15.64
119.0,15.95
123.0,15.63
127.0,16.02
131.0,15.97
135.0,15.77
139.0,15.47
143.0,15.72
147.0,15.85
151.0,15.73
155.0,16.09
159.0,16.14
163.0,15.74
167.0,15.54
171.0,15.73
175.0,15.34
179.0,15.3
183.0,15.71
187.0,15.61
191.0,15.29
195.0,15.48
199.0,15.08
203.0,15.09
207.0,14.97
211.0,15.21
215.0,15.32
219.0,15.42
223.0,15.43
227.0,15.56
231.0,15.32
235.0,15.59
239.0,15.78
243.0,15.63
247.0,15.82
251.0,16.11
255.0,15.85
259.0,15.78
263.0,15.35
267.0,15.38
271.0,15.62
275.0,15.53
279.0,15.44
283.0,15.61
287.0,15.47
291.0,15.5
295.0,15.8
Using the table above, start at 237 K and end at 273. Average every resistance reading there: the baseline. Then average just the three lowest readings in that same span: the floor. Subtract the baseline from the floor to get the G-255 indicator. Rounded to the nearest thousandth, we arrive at -0.252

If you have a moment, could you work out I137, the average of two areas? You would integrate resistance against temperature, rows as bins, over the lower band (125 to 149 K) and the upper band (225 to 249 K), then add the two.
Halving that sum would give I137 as 377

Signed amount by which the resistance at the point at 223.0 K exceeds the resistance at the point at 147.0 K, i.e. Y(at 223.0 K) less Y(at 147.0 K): -0.4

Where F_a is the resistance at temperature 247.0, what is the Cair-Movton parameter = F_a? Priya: 15.82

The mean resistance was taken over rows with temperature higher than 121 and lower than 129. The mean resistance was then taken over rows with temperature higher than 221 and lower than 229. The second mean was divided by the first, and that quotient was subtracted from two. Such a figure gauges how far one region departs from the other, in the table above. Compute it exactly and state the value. 1.02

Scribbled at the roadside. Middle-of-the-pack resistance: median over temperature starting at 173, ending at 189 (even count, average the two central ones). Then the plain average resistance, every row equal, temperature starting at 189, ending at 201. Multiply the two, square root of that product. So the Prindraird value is 15.4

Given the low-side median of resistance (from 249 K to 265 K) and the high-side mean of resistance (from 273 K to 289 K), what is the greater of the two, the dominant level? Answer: 15.8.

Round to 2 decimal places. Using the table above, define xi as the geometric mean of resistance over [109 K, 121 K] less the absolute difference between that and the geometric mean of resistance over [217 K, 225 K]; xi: 15.42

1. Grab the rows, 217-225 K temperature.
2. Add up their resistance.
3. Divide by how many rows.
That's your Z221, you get 15.4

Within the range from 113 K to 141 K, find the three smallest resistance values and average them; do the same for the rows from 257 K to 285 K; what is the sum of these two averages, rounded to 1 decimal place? 31.0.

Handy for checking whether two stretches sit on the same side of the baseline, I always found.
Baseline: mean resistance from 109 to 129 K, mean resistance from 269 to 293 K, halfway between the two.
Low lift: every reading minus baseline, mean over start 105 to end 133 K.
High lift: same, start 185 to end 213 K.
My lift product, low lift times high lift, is -0.061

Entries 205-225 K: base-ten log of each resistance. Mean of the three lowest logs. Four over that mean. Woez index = 3.387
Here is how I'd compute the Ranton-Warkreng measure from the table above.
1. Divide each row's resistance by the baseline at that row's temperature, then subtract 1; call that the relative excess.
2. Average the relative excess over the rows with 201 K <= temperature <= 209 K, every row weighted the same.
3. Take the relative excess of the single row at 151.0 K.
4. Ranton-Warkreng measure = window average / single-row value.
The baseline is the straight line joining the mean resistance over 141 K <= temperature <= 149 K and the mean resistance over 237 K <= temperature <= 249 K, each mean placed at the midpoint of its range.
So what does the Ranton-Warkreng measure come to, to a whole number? 14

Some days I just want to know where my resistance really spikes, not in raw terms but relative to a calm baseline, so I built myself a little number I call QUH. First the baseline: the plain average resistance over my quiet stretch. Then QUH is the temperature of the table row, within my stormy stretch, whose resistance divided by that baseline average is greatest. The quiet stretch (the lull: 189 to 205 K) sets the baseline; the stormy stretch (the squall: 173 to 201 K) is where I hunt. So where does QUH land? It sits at 183.0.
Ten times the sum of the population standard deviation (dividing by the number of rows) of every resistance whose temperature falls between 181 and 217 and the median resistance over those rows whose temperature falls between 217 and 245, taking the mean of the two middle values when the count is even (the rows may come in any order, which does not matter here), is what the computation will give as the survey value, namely 158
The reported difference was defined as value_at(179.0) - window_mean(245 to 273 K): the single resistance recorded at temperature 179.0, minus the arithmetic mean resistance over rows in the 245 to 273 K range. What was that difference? -0.40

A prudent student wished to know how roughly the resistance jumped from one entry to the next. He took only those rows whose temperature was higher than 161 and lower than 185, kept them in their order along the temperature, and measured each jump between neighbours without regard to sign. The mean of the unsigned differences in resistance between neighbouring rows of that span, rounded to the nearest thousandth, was 0.246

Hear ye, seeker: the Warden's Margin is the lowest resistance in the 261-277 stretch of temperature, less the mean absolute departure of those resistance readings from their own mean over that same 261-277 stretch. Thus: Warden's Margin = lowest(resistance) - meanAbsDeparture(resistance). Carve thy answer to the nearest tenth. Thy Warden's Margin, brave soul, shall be 15.2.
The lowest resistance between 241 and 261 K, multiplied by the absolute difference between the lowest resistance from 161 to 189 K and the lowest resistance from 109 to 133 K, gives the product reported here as 5.2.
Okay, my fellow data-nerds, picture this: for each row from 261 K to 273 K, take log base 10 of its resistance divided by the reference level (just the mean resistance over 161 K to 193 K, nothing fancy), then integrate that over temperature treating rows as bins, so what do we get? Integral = -0.03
